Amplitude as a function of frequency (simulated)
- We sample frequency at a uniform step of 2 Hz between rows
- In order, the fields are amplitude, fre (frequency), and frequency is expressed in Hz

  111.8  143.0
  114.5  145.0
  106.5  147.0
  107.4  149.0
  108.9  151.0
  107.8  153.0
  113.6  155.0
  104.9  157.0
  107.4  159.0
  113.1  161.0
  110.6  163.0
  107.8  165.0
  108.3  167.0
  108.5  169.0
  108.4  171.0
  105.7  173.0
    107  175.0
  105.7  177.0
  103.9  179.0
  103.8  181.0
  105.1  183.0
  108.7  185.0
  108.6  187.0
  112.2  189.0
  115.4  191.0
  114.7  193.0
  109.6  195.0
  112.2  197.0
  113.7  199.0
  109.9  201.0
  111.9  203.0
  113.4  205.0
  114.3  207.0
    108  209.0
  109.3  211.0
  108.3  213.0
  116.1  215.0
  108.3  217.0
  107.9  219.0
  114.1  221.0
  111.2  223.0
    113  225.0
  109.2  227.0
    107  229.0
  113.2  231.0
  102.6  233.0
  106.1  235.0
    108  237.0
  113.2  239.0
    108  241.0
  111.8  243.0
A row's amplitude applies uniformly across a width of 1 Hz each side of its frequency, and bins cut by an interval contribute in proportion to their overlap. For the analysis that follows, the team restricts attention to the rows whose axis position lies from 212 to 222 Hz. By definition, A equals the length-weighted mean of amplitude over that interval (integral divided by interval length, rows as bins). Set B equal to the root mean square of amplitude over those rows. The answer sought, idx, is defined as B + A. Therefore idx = 222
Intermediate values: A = 111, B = 111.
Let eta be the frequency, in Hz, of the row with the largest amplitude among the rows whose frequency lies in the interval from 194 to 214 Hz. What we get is 207.0 Hz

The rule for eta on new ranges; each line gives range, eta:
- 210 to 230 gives 215.0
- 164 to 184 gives 169.0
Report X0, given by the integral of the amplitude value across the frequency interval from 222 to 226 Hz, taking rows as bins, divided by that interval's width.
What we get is 112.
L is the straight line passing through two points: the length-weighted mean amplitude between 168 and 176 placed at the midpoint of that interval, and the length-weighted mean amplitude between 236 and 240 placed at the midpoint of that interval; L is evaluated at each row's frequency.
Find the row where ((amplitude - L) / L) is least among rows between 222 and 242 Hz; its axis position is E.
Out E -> 233.0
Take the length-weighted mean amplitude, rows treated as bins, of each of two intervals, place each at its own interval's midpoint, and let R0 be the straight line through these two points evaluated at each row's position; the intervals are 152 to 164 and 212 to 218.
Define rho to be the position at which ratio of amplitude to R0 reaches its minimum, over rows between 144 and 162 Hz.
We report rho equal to 157.0 Hz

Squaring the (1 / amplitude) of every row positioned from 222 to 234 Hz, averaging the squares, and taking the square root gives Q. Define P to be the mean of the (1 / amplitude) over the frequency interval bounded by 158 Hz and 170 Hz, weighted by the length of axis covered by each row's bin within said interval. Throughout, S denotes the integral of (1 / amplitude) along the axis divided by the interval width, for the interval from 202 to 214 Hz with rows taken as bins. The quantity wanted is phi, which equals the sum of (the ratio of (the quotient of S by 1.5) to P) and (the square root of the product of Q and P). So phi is 0.666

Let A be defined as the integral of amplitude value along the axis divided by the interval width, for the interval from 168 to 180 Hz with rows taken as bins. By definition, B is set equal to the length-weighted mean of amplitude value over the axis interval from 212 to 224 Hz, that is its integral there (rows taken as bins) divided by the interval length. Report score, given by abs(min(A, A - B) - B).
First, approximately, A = 106.5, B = 111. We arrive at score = 115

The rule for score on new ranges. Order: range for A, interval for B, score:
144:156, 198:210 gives 114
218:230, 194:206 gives 113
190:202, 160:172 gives 106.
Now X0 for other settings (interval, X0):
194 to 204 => 111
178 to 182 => 104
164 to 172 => 108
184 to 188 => 109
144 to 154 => 109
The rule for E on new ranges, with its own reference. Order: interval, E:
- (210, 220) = 219.0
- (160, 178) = 177.0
